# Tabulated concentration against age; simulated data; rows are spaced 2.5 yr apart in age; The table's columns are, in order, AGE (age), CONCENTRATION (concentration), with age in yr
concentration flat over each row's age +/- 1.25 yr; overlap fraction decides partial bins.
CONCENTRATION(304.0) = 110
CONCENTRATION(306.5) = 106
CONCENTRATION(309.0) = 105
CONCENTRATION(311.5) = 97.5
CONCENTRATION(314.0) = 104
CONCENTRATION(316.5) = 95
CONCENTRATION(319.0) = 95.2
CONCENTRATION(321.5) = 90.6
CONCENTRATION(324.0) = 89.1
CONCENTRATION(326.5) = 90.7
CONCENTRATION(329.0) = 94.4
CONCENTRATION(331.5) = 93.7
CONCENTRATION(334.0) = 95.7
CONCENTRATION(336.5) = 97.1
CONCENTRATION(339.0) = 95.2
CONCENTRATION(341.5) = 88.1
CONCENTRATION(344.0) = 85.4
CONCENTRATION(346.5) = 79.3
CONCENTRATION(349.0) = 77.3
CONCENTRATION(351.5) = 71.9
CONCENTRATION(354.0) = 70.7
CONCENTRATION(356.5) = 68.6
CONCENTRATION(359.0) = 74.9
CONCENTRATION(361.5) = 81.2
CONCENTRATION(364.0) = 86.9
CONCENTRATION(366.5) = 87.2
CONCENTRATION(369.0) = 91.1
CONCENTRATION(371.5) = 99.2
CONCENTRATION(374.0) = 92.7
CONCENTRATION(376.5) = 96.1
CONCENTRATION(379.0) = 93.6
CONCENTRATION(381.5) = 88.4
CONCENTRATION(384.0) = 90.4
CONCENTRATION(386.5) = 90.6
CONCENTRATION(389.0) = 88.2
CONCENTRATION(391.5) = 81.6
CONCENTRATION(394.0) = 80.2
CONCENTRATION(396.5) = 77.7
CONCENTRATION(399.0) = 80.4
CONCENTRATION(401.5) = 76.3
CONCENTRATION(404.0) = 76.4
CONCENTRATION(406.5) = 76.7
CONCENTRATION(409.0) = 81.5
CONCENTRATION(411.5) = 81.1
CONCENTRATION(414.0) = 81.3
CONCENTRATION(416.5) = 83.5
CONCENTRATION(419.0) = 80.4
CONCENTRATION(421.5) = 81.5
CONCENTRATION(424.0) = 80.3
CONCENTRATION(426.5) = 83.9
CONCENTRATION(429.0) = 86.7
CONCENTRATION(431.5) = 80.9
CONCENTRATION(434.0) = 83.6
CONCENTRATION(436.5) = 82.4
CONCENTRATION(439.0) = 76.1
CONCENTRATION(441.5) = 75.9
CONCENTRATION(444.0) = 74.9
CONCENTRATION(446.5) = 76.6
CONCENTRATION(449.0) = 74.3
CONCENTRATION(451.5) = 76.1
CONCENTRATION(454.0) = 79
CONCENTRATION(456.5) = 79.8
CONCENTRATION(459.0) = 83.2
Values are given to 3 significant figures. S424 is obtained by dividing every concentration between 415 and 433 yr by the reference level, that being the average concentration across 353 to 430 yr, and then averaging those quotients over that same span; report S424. 0.987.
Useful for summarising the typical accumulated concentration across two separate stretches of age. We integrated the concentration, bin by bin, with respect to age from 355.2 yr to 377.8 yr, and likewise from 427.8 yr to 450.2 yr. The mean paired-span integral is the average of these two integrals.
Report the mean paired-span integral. 1862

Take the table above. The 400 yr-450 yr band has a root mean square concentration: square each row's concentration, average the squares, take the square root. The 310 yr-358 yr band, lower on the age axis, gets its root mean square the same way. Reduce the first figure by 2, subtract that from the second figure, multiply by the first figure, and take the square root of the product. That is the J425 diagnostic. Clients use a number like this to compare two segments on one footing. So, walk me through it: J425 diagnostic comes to 29.8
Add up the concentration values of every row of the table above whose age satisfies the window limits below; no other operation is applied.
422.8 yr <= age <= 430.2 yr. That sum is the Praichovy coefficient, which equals 251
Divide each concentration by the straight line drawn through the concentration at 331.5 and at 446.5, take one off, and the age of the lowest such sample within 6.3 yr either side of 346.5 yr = 351.5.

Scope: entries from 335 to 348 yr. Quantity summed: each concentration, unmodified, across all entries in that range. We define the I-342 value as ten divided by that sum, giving 0.022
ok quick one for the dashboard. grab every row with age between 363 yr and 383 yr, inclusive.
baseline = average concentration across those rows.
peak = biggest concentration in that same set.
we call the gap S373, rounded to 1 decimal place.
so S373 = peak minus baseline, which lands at 7.3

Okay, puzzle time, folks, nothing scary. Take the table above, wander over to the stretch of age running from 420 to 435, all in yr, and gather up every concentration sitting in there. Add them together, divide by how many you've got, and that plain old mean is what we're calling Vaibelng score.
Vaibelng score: 83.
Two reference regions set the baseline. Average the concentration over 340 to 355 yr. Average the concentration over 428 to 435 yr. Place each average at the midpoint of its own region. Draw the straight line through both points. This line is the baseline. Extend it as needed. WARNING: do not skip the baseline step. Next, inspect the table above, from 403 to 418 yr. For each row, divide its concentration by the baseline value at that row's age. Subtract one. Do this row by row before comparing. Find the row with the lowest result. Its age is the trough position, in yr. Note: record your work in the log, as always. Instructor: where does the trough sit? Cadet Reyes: 404.0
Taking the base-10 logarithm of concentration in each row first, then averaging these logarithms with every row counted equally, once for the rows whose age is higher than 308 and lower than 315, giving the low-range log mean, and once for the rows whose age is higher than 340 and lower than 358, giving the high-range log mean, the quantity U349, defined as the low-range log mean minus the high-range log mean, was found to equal 0.12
